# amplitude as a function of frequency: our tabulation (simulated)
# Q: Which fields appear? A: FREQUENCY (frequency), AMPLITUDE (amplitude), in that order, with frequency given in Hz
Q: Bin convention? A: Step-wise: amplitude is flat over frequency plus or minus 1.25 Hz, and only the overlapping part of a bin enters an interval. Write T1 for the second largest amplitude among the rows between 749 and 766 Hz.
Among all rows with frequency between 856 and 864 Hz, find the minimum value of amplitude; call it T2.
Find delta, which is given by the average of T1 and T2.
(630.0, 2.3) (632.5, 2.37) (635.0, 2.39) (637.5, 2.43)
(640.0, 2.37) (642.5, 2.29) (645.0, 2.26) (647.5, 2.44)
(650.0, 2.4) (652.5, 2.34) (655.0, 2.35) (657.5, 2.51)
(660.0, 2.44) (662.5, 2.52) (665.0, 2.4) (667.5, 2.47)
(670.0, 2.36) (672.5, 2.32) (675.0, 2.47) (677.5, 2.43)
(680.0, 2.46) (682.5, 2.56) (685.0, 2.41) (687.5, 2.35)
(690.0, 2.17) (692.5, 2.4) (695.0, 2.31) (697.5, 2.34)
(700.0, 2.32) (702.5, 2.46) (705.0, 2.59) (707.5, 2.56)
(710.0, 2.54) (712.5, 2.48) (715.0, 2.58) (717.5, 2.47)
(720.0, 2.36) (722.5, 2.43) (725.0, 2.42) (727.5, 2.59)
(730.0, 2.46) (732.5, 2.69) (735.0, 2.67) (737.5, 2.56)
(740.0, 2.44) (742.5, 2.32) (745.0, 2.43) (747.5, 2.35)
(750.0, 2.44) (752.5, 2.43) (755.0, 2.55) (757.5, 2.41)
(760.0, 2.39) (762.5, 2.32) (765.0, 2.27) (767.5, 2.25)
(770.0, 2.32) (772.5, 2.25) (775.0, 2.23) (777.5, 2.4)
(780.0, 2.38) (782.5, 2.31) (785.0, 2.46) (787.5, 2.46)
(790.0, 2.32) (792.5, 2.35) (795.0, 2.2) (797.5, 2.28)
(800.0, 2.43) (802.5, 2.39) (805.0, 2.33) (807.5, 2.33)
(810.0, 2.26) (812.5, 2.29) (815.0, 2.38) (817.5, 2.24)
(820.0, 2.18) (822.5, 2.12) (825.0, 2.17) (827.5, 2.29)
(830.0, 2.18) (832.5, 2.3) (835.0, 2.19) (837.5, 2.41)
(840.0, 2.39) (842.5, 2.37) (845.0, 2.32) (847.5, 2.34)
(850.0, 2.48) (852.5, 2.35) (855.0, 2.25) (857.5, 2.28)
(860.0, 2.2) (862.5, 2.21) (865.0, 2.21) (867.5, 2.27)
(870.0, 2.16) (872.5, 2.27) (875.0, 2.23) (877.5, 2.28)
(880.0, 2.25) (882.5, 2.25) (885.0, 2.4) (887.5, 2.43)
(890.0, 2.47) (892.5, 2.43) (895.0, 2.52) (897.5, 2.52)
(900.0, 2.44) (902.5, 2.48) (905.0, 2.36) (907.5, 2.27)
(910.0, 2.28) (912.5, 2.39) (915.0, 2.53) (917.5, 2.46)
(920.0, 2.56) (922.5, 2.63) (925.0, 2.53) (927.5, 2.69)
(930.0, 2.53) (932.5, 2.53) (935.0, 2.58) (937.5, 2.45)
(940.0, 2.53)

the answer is 2.32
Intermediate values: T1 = 2.44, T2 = 2.2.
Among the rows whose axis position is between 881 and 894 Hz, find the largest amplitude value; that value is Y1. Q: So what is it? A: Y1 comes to 2.47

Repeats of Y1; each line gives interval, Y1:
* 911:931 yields 2.69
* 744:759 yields 2.55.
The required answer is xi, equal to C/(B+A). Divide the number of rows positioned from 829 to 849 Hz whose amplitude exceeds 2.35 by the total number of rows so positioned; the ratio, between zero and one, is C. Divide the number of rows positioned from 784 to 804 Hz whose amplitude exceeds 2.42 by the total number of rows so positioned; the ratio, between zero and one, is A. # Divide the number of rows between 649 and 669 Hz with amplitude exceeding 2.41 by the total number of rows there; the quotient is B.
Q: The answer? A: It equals 0.43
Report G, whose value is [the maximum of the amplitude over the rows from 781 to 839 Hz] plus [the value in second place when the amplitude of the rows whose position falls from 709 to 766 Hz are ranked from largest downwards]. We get 5.13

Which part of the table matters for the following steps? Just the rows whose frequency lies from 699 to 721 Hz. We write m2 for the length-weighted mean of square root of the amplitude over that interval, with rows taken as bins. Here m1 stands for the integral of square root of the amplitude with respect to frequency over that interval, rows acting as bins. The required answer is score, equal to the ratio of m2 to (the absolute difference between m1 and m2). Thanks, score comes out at 0.05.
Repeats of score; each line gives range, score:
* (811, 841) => 0.03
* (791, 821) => 0.03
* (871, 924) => 0.02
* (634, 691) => 0.02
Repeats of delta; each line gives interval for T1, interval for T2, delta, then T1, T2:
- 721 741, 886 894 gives 2.55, 2.67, 2.43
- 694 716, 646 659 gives 2.46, 2.58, 2.34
